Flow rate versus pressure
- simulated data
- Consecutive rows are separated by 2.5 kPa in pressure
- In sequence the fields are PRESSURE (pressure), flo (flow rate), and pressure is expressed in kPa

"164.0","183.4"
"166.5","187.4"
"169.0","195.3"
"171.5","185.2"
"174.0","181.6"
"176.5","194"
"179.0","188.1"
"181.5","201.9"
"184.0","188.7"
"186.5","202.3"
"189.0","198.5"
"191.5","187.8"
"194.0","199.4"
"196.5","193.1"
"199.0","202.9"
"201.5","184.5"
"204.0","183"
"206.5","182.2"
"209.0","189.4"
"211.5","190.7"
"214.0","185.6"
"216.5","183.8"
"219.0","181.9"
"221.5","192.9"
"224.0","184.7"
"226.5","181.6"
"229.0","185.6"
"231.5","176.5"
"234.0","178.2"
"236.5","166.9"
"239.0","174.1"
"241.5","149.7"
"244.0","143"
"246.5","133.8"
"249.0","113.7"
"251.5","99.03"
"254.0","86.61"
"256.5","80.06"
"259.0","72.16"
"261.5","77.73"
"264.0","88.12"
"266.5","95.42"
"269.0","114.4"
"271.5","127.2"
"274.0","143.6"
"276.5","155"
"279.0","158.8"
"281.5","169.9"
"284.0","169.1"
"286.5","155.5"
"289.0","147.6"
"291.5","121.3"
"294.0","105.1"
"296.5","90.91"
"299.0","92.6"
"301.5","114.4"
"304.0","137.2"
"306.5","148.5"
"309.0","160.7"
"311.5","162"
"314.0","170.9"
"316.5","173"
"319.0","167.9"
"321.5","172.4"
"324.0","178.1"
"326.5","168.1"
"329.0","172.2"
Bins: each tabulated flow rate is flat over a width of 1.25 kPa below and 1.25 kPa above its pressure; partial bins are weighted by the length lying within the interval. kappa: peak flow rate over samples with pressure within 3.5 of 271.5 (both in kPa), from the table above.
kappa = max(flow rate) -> 143.6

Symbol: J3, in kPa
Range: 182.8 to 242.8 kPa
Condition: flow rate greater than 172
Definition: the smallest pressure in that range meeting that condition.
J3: 184.0 kPa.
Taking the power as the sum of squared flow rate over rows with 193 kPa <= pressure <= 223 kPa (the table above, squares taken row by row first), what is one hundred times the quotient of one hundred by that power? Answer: 0.023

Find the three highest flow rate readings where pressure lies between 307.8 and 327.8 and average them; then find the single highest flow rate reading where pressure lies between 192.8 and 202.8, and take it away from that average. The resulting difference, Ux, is -28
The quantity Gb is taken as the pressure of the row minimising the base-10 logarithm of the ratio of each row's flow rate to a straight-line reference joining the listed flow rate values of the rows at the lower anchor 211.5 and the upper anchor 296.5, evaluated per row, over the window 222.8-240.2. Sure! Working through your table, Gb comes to 236.5 kPa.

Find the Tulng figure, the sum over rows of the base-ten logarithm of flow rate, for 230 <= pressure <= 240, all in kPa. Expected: 8.96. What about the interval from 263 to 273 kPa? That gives 8.09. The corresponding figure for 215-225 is 9.08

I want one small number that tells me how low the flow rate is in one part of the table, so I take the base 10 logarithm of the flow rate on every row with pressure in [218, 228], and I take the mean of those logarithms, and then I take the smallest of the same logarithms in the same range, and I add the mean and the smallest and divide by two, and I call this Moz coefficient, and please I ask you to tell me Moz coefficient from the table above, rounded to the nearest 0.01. 2.26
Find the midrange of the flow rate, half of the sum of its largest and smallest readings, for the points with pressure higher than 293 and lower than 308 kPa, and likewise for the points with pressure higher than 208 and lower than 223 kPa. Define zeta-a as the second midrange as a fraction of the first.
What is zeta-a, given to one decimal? 1.6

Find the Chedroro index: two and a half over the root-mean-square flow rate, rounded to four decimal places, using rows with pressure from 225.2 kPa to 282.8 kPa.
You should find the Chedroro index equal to 0.0180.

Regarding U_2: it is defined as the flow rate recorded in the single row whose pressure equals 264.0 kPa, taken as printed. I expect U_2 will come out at 88.12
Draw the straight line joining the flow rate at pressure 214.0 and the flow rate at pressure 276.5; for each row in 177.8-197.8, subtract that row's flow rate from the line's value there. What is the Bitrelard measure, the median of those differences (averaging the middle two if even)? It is 0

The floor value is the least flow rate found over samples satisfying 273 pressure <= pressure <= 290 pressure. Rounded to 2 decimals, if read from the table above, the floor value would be 143.60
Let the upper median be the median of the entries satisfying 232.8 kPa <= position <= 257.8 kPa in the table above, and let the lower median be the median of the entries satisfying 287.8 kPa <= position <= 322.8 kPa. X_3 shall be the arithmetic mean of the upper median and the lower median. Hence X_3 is 143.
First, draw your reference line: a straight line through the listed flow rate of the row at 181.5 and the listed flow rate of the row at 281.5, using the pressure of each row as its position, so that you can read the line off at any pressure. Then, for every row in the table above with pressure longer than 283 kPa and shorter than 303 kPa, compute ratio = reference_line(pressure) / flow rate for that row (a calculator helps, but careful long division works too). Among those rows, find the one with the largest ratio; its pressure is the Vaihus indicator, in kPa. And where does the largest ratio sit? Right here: 296.5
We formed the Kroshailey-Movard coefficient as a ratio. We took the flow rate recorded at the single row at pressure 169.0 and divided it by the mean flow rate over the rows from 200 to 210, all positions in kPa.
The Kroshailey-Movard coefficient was 1.1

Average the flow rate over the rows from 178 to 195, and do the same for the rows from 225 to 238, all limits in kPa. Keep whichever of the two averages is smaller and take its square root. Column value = 13.3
